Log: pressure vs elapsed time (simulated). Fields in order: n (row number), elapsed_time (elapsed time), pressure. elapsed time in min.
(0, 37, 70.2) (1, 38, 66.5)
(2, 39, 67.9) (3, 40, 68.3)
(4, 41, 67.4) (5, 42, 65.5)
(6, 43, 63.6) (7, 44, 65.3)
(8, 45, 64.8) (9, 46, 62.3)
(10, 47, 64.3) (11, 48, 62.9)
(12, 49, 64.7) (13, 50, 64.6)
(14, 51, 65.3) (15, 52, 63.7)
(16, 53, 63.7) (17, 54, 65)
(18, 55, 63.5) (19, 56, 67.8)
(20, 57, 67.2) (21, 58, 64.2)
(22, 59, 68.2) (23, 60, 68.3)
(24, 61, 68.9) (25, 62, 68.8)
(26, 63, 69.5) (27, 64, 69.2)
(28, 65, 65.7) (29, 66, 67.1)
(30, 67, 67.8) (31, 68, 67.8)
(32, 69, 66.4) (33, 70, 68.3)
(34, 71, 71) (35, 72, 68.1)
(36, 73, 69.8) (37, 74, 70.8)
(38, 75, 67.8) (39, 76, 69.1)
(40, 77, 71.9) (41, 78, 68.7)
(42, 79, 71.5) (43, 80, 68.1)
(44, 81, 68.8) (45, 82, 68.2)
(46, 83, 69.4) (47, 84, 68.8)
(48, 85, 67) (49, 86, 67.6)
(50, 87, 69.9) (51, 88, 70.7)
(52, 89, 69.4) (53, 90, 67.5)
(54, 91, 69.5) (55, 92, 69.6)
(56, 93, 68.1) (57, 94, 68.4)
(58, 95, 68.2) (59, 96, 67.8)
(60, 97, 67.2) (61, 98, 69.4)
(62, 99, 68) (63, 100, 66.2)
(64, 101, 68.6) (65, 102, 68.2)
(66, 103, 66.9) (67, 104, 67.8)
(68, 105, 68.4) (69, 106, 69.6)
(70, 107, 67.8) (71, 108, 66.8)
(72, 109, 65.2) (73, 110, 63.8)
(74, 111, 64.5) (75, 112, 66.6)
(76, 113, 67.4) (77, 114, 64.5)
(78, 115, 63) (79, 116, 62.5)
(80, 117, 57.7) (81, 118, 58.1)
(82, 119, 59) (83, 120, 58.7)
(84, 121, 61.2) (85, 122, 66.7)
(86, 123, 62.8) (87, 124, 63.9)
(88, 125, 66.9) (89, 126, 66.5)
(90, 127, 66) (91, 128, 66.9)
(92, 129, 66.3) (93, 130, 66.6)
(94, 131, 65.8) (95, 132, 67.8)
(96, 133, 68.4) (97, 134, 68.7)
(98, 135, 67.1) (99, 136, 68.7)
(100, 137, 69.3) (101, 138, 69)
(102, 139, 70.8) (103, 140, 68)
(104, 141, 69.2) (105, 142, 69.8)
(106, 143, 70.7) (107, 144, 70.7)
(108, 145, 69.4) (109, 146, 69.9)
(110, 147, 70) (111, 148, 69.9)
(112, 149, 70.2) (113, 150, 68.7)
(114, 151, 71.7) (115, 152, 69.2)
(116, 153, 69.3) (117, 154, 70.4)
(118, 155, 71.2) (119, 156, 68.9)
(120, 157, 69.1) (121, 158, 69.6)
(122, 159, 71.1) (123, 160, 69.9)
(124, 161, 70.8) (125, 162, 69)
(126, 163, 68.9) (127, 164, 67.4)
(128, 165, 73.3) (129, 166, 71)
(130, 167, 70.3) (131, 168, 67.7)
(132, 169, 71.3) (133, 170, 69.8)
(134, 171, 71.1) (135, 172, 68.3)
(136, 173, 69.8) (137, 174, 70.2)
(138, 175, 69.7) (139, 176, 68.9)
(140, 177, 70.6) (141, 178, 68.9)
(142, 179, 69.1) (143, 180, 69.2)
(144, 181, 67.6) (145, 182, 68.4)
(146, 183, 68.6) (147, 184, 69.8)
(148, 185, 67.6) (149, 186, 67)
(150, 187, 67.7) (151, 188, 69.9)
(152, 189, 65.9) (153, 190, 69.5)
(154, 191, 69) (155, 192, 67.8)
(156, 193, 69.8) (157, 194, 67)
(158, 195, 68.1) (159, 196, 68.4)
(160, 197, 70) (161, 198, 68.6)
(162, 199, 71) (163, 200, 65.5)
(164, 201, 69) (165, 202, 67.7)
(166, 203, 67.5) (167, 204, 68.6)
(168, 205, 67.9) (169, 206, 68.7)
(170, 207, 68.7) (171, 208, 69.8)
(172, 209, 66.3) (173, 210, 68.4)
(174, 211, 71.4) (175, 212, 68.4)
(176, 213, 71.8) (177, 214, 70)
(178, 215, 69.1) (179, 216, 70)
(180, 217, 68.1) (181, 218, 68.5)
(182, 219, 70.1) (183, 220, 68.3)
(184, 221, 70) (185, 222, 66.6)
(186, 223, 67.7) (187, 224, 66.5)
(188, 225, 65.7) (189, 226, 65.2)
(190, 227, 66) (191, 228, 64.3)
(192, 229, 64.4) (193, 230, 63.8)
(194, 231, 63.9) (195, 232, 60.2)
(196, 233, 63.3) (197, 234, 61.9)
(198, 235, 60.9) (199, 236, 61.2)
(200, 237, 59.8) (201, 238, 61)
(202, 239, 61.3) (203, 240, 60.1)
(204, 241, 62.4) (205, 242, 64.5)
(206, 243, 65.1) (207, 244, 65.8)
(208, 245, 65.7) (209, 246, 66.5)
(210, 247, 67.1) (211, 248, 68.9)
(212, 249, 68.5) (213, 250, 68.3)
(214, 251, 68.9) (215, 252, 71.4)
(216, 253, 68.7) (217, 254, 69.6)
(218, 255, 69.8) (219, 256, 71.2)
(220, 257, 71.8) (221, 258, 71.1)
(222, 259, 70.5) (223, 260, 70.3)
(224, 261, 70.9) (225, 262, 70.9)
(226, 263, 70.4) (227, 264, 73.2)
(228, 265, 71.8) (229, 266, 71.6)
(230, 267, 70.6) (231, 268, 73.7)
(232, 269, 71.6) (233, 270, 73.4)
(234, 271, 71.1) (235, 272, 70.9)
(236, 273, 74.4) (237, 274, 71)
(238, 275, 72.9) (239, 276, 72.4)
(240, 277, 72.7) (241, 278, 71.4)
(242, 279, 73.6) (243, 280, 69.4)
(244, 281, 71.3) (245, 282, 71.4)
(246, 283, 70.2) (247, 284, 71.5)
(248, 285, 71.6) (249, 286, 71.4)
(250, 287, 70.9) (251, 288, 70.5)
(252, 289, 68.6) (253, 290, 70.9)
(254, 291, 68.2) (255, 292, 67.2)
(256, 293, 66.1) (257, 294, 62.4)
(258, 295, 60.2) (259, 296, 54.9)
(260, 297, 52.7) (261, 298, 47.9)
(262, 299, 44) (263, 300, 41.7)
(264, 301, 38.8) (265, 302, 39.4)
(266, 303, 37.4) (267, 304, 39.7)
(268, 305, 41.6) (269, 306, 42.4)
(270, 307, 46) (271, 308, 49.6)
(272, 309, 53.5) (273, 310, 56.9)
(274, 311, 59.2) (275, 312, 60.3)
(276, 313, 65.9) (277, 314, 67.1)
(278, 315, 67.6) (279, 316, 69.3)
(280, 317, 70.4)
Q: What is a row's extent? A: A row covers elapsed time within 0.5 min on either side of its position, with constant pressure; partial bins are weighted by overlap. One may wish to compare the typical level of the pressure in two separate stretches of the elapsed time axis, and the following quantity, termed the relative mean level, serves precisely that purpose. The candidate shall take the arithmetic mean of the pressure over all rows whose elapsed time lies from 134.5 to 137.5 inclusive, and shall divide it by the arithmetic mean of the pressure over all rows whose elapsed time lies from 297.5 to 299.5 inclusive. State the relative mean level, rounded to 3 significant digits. 1.49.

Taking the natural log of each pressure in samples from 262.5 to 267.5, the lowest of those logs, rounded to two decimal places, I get 4.25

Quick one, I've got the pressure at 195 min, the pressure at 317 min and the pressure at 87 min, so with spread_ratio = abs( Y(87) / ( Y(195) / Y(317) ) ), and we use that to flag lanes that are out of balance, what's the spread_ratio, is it 72.3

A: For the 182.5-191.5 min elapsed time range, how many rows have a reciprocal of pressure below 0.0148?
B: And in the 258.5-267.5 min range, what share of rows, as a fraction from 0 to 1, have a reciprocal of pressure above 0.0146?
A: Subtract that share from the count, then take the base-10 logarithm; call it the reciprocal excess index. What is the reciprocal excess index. 0.845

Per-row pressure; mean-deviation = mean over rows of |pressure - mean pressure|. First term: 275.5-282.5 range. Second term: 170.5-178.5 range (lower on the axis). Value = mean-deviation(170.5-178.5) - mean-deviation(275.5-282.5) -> -0.25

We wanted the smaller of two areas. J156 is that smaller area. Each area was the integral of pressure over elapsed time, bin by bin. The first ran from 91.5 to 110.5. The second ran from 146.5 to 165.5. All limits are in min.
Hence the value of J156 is 1286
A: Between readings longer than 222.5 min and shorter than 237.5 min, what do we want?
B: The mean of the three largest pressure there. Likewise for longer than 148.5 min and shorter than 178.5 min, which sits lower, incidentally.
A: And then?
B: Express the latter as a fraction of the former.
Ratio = 1.08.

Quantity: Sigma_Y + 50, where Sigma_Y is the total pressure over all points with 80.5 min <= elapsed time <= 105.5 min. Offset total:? 1760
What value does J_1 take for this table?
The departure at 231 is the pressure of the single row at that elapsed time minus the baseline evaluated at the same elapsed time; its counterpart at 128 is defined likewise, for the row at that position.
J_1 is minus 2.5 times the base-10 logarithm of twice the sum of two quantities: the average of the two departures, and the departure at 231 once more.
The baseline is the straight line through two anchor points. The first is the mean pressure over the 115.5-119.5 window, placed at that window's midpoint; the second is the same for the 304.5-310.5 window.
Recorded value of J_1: -4.0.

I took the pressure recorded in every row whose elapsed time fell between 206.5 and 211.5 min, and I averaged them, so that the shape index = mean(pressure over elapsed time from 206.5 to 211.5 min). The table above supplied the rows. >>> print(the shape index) 69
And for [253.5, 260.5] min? 71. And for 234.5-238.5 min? 61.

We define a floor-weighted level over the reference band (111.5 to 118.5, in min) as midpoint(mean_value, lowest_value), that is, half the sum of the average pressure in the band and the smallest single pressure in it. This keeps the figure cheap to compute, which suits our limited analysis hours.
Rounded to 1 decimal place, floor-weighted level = 60.3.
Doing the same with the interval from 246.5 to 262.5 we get 68.5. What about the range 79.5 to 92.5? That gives 67.9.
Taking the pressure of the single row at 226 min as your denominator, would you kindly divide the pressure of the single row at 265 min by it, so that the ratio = 1.10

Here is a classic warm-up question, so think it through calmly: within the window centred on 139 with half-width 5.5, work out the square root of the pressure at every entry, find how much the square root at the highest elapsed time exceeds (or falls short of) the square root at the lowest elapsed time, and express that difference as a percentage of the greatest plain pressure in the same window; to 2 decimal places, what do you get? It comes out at 0.17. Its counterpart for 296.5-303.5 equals -2.17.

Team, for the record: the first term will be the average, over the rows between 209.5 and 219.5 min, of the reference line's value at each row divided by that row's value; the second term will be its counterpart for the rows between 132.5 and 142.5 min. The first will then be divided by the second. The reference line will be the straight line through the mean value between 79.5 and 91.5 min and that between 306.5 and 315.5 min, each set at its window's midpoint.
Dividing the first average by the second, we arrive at 0.94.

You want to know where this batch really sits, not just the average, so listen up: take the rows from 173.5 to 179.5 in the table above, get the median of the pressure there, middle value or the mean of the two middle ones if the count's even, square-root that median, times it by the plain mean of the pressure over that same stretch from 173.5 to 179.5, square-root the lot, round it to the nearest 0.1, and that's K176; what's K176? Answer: 24.1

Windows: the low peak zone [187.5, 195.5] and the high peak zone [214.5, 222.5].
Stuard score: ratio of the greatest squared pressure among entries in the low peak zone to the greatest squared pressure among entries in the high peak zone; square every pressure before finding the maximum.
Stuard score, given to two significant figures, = 0.99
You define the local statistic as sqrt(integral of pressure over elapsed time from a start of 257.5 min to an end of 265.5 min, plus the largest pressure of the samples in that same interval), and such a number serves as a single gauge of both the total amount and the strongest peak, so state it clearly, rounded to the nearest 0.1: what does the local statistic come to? 25.3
